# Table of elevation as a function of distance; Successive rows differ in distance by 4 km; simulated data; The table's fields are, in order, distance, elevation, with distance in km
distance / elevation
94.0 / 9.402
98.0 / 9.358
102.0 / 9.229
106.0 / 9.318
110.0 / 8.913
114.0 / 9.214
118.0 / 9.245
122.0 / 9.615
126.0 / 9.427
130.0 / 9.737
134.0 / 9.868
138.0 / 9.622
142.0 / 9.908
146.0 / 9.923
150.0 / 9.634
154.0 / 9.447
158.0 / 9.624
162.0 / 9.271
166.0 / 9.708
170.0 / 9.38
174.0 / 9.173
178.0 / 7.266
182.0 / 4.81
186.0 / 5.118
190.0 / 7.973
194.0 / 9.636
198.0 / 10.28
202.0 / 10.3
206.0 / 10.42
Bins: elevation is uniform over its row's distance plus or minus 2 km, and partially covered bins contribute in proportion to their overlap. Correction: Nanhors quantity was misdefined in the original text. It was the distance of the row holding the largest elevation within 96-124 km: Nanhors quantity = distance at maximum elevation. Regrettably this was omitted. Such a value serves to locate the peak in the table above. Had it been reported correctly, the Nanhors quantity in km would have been 122.0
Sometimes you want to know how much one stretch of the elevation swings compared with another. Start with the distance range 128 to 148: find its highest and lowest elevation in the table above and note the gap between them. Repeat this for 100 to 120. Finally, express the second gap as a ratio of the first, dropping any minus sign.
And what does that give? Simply 1.35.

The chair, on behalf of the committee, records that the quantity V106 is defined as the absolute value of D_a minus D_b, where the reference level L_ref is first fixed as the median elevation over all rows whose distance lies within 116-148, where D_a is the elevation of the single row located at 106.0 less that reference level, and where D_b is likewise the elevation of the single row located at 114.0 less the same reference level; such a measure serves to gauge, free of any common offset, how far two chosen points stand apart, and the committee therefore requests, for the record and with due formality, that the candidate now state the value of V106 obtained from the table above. 0.1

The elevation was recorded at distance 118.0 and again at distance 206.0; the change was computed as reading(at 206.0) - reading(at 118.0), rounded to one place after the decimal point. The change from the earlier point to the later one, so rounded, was 1.2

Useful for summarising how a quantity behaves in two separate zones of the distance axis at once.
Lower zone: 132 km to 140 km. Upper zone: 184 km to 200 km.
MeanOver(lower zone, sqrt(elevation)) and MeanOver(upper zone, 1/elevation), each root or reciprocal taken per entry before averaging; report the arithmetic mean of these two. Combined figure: 1.63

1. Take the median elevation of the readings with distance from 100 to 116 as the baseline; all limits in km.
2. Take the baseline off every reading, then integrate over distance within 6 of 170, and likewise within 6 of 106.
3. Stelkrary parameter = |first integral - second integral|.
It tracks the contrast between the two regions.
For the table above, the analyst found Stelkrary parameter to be 3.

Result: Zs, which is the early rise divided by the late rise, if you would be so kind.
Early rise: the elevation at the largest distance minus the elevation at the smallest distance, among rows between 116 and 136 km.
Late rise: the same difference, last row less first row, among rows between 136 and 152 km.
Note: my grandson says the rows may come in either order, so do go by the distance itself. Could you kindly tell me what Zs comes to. 52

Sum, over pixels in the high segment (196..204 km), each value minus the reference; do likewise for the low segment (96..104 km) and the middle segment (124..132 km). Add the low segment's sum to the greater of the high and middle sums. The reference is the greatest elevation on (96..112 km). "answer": 1.7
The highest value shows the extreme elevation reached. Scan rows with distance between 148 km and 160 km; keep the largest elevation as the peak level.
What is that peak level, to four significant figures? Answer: 9.634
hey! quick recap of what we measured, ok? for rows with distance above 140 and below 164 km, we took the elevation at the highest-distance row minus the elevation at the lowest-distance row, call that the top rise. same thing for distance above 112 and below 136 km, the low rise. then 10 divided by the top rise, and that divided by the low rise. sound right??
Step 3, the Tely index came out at -24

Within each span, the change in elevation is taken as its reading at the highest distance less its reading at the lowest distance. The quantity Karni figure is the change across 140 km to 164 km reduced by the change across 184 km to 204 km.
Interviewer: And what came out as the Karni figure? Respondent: -5.8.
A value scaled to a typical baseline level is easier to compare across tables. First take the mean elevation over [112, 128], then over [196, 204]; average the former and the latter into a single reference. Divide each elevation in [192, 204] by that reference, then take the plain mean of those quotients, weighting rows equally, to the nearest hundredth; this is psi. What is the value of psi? 1.02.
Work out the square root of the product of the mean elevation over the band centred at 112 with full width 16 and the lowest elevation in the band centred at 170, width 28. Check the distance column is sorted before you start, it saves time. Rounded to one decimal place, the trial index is 6.6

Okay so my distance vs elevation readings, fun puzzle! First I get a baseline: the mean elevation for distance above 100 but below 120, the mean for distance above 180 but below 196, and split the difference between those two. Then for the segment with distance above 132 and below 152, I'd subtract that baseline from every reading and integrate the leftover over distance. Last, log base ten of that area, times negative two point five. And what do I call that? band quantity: -3.9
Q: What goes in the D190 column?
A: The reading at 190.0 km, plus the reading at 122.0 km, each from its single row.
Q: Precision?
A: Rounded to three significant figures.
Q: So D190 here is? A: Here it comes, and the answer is 17.6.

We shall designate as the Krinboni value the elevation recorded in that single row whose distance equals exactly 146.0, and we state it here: 9.923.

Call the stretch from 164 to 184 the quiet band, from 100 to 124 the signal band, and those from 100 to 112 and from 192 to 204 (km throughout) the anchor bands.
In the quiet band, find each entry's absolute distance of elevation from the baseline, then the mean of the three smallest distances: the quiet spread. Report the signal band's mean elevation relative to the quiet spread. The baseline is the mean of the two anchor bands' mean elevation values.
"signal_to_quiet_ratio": 36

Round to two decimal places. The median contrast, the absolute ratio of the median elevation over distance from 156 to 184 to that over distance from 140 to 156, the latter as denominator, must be 0.95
